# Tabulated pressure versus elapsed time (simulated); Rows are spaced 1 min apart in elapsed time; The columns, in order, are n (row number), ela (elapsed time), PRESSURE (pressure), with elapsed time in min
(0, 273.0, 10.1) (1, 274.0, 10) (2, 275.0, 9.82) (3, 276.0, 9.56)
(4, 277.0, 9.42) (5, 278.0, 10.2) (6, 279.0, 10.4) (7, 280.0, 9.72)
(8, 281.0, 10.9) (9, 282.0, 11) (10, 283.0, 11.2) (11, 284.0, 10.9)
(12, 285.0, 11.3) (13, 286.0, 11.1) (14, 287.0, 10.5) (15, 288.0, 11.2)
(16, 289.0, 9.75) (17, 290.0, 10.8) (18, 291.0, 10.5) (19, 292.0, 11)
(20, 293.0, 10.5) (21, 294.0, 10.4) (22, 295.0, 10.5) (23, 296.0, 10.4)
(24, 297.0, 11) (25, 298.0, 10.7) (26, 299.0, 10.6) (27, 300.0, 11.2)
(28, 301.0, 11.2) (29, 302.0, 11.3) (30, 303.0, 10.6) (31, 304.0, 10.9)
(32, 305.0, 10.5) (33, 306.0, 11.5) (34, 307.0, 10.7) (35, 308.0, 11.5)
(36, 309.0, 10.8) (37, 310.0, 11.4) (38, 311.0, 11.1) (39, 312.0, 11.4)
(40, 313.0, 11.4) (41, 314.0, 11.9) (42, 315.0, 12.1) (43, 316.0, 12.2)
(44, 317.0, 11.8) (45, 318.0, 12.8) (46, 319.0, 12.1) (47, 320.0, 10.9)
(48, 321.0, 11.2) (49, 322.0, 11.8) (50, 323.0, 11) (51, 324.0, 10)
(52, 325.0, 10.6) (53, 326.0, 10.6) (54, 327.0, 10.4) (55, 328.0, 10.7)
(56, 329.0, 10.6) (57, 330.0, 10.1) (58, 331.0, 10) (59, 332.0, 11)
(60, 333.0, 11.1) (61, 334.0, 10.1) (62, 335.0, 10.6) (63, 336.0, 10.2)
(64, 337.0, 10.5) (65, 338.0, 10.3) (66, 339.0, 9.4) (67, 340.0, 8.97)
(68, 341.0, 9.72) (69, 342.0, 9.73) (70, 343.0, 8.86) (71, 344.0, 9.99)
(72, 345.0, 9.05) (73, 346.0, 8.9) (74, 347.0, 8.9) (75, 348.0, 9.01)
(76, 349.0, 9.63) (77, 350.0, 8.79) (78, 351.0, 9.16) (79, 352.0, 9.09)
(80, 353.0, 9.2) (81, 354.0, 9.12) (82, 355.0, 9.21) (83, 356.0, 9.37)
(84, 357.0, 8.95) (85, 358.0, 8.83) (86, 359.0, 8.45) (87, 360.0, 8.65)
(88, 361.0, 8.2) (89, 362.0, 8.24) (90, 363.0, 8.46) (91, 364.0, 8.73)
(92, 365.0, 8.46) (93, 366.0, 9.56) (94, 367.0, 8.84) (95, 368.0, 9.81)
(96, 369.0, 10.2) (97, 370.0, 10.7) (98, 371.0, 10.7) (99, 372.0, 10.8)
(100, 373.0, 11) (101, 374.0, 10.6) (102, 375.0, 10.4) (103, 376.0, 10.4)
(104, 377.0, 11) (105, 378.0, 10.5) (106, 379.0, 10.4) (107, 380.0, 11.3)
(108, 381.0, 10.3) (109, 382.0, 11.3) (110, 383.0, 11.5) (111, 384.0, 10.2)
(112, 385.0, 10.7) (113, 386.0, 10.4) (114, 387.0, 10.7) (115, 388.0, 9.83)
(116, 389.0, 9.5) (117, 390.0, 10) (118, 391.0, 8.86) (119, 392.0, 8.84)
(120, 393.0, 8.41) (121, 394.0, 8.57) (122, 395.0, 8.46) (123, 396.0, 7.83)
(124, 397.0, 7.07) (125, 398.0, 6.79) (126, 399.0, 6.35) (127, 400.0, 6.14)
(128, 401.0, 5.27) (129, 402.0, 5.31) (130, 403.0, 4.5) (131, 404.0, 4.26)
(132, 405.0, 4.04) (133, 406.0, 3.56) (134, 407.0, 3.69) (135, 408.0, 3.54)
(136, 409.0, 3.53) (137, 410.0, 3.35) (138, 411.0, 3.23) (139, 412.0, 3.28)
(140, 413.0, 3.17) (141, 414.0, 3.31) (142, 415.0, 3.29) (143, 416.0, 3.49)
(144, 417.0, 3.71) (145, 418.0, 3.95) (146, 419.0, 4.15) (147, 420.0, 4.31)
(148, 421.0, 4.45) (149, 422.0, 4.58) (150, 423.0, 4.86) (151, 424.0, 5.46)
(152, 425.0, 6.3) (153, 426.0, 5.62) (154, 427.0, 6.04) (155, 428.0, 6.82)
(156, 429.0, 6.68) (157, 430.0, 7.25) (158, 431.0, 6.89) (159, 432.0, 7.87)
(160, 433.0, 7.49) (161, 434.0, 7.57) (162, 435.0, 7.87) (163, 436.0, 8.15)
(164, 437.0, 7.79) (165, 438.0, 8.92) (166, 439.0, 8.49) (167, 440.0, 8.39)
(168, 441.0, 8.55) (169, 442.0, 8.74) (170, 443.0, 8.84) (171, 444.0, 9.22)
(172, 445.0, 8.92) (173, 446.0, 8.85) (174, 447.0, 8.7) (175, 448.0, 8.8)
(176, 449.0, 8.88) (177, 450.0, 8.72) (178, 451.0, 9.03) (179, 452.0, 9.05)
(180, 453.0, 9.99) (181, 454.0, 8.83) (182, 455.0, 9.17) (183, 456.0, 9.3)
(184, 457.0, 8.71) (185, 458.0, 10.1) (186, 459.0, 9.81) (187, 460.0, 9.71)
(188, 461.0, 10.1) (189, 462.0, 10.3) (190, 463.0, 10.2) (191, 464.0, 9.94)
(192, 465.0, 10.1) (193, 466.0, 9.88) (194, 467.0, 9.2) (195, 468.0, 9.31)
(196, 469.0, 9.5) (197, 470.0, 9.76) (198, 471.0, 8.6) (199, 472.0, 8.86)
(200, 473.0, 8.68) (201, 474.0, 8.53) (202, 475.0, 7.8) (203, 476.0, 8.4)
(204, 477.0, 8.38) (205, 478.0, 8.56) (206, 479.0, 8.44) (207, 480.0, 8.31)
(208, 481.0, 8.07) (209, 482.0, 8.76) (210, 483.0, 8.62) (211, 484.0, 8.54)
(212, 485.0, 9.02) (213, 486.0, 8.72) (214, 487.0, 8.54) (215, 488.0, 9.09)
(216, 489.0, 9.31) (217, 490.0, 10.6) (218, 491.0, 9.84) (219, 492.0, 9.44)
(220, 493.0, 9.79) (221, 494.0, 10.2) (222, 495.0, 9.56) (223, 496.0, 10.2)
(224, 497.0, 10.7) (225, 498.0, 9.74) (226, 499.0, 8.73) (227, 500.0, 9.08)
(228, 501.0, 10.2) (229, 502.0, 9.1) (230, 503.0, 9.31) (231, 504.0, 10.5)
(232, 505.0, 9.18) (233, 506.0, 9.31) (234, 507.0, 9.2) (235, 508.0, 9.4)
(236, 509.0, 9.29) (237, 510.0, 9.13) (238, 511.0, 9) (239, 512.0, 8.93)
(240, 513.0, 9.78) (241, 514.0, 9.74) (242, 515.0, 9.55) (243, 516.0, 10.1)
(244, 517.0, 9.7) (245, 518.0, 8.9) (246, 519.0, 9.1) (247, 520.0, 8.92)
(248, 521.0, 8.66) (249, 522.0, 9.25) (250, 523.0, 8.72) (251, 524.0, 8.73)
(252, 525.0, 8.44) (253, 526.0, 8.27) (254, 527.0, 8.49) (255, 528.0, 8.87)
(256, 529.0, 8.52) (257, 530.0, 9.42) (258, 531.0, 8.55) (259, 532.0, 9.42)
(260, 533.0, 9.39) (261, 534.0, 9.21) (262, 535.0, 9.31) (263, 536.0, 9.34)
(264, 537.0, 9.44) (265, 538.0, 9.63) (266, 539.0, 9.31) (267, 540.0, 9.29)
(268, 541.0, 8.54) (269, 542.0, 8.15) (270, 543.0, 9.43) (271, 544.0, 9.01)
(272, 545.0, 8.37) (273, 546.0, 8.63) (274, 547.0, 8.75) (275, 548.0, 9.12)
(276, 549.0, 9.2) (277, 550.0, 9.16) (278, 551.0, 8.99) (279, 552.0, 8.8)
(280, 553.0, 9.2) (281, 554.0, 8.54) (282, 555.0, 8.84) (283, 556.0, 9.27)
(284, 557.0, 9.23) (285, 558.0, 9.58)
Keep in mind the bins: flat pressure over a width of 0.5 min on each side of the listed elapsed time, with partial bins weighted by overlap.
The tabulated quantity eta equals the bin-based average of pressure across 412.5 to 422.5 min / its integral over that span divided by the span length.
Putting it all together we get 3.8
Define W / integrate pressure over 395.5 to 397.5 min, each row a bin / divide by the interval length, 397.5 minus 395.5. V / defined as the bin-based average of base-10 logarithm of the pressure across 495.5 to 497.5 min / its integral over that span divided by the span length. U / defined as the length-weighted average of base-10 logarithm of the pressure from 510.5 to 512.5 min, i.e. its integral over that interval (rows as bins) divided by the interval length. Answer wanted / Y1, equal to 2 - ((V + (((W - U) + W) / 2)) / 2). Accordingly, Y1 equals -2.0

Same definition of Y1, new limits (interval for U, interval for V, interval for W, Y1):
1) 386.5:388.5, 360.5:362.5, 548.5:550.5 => -2.8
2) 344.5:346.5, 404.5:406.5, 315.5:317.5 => -4.1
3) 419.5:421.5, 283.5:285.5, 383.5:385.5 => -3.6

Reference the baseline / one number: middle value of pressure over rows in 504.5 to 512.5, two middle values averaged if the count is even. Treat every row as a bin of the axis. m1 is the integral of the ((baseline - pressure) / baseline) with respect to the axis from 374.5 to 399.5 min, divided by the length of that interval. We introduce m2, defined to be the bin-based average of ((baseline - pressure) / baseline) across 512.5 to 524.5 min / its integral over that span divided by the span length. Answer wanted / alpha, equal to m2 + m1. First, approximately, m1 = -0.04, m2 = -0.01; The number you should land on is -0.05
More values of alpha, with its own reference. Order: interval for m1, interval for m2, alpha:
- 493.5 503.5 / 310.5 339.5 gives -0.25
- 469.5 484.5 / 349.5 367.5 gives 0.11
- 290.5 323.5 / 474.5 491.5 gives -0.17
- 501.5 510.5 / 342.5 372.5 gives -0.02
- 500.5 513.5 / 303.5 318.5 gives -0.27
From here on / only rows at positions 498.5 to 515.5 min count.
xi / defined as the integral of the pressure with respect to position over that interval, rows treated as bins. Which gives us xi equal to 159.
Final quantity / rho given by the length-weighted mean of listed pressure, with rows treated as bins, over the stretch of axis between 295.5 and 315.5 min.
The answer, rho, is 11.1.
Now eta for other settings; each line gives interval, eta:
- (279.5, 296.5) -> 10.7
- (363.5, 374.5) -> 9.9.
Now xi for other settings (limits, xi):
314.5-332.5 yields 200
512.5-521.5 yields 84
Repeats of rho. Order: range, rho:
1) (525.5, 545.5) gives 9.0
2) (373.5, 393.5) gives 10.3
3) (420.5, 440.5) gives 6.9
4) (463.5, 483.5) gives 8.9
